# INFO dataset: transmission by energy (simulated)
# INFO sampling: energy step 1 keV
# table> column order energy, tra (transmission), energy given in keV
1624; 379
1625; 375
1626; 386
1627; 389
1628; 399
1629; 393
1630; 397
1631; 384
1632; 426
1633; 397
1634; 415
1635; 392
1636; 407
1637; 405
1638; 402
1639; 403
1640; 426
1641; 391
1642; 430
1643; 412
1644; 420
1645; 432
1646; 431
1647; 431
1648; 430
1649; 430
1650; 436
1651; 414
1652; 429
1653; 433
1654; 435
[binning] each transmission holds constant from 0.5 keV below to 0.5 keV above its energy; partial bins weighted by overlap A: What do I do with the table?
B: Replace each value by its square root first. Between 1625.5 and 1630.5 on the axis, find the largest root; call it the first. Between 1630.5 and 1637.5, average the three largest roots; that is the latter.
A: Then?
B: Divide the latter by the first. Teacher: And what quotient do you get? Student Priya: 1.02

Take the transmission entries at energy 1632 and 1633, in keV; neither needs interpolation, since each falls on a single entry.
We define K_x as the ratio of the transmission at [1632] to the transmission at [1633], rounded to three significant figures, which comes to 1.07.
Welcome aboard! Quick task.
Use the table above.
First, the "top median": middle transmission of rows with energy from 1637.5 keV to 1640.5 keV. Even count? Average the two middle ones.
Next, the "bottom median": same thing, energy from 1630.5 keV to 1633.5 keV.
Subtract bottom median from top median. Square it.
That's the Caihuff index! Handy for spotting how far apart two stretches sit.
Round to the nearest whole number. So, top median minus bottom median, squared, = 36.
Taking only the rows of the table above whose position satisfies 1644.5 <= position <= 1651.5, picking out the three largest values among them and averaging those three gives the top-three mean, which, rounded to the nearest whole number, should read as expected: 433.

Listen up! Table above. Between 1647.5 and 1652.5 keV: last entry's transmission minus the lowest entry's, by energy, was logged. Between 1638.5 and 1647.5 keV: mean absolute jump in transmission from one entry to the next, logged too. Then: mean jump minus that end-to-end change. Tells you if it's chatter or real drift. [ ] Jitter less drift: 18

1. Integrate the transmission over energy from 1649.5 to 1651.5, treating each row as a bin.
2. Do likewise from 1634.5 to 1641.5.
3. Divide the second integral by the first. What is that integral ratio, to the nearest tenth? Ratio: 3.3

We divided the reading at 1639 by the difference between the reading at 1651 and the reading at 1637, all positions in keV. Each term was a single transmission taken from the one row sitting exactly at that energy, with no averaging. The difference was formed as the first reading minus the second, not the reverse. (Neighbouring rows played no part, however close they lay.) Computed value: 45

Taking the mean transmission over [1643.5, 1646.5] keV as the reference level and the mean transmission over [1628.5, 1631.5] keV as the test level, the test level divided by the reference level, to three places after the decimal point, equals 0.915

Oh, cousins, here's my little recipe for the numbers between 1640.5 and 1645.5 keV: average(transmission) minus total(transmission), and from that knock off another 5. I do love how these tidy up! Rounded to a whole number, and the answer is -1673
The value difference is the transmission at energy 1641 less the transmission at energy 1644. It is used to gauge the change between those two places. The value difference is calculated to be -29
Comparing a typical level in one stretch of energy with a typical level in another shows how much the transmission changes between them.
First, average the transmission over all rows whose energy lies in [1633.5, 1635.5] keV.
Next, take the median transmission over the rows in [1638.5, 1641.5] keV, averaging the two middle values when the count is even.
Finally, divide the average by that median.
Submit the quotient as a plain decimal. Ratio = 1.00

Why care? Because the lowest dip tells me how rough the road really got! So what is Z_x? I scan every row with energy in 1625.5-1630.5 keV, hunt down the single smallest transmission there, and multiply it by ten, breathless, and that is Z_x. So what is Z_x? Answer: 3860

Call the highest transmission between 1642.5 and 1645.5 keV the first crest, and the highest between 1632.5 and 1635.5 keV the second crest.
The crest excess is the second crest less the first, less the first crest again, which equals -449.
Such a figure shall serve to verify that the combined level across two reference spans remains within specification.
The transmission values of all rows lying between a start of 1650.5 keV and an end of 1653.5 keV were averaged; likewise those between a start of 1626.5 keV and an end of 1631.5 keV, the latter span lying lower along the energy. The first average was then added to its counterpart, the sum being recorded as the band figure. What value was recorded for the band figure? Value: 818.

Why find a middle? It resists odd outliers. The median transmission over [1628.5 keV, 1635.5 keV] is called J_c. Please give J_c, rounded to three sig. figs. 397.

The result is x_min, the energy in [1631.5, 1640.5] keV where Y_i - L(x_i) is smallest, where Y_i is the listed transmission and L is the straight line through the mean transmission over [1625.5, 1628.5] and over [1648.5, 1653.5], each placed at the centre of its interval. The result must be 1635 keV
